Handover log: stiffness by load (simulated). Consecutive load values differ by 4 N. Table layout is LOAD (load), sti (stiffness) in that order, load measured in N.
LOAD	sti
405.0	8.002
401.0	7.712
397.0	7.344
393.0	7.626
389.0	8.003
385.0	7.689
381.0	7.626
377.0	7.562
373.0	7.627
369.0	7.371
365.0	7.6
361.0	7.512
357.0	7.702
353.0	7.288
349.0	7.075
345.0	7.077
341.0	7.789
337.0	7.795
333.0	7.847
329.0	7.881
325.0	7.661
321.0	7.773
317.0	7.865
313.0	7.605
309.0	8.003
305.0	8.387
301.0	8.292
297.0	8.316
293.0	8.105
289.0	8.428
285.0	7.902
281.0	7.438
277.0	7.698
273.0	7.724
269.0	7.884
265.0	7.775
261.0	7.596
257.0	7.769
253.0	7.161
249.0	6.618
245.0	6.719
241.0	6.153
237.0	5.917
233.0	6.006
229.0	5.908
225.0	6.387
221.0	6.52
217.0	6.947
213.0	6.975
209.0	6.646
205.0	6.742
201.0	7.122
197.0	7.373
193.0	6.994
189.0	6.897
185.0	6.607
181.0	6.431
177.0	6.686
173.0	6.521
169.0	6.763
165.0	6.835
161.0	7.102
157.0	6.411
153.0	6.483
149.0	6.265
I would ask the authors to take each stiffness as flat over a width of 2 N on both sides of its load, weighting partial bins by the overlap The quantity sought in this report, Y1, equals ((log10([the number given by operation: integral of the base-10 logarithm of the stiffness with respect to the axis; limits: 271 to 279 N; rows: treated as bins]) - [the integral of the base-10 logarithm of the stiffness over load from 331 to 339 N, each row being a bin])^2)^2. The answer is 1570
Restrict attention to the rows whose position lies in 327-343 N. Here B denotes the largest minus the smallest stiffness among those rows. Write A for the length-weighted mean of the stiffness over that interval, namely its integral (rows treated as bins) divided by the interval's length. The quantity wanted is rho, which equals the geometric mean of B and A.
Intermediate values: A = 7.83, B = 0.1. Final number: 0.8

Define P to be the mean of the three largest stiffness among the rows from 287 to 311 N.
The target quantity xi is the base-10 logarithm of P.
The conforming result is 0.92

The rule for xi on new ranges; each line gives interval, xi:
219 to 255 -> 0.83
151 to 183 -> 0.84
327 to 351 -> 0.89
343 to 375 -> 0.88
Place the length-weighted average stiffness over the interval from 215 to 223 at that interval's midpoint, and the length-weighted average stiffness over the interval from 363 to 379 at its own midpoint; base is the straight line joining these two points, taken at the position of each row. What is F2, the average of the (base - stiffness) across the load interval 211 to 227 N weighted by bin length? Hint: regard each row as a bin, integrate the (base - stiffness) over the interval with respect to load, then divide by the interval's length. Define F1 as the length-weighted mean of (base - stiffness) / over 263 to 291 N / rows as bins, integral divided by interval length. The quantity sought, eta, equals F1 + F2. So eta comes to -0.8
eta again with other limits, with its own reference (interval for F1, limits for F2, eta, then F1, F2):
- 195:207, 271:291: -1.2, -0.4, -0.78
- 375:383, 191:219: -0.3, 0.0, -0.31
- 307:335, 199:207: -0.8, -0.5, -0.28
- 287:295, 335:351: -1.2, -1.2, -0.04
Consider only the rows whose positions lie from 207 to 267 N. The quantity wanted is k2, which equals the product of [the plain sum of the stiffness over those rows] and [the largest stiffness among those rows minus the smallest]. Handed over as 189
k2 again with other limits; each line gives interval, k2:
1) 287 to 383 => 252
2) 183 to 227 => 74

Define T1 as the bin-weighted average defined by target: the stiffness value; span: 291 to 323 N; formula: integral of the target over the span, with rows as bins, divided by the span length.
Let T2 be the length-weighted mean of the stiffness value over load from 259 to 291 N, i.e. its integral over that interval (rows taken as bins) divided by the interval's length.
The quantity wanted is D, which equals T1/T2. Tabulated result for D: 1.03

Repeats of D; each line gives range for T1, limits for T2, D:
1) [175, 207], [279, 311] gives 0.85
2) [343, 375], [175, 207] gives 1.08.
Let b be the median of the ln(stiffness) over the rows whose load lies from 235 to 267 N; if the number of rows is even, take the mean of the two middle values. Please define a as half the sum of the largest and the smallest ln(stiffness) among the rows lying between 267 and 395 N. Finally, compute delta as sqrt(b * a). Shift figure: 1.99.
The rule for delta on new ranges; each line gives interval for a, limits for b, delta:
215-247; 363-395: 1.94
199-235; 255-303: 1.96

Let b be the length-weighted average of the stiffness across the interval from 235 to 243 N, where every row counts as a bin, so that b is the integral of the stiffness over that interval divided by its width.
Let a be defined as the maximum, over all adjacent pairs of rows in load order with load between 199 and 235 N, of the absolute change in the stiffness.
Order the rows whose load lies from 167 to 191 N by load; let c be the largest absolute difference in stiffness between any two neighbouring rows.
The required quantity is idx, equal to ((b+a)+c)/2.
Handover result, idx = 3.40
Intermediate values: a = 0.479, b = 6.0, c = 0.29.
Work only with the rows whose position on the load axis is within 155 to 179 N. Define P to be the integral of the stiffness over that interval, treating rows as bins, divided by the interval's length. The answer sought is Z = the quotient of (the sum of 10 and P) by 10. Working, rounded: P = 6.7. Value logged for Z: 1.672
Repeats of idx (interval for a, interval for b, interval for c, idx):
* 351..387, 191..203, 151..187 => 4.13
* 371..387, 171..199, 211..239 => 3.67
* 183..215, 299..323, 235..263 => 4.49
